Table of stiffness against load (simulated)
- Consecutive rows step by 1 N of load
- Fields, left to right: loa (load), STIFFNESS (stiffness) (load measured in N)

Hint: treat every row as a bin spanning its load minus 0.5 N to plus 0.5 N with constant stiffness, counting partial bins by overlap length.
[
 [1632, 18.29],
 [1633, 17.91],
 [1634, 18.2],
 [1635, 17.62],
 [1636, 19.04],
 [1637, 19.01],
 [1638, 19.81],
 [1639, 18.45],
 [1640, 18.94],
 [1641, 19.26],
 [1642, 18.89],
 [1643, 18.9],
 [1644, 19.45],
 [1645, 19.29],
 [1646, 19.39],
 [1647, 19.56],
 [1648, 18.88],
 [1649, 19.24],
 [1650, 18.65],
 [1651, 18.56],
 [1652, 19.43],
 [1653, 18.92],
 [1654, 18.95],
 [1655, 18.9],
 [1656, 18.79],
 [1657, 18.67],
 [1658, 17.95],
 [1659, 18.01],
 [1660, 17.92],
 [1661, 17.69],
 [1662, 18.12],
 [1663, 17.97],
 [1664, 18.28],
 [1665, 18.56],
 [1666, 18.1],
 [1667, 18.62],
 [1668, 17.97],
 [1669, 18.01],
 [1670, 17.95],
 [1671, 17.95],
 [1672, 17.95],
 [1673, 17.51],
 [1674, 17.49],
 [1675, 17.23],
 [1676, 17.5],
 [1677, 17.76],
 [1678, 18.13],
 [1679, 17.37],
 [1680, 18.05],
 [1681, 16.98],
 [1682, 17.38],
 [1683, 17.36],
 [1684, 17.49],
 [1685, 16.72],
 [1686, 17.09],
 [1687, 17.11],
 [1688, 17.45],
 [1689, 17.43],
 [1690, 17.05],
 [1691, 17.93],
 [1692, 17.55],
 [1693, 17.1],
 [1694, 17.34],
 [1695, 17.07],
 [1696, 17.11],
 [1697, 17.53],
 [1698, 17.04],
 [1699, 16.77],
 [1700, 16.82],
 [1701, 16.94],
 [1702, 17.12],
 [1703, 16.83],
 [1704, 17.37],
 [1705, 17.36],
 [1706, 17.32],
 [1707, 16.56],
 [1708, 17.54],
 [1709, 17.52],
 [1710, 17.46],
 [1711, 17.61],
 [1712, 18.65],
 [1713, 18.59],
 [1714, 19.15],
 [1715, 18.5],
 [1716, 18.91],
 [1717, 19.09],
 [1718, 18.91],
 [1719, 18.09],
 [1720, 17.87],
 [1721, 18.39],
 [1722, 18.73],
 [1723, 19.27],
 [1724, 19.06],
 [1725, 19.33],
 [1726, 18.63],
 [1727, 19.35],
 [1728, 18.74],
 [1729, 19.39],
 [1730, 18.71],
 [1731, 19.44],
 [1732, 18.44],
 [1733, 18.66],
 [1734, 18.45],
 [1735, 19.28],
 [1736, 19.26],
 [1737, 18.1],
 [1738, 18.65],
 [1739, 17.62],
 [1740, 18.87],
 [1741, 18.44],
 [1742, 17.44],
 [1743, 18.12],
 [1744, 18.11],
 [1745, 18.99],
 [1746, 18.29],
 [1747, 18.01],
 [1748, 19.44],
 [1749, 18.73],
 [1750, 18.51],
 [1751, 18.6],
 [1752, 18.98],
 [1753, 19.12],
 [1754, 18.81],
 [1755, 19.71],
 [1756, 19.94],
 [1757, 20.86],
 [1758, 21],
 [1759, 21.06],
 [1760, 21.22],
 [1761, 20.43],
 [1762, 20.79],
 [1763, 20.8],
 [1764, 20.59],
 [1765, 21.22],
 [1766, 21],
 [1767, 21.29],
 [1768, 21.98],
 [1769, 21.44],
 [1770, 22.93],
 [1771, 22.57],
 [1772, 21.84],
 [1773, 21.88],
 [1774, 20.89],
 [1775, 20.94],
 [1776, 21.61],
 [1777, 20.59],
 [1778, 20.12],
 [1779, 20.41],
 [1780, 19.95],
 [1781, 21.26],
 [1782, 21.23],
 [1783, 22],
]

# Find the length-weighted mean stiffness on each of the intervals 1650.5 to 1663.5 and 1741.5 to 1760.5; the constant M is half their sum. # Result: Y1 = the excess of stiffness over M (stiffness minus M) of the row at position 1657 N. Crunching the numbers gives -0.2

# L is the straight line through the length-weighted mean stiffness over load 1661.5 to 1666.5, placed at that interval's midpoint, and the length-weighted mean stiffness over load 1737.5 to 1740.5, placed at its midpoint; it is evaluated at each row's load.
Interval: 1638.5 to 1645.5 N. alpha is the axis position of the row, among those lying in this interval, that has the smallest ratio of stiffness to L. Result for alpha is 1639 N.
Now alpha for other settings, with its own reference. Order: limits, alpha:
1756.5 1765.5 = 1761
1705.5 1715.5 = 1707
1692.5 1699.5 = 1699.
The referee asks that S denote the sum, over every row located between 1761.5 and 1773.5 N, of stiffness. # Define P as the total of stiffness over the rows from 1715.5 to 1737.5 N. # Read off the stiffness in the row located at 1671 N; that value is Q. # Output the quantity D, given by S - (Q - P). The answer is 654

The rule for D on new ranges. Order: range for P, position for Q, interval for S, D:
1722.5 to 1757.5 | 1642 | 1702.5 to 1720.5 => 964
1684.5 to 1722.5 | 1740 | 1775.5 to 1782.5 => 796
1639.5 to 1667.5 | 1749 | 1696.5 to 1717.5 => 876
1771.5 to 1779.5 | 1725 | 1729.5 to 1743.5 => 408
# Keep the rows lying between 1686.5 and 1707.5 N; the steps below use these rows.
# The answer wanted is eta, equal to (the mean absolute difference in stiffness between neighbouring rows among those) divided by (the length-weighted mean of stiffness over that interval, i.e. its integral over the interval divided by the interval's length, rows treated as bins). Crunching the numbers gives 0.0180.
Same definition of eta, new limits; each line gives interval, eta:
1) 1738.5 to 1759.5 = 0.0283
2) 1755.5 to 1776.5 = 0.0220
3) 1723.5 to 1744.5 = 0.0341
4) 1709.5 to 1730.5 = 0.0254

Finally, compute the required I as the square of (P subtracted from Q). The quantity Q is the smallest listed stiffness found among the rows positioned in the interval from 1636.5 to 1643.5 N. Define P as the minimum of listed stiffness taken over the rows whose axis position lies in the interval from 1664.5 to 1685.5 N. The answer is 3.0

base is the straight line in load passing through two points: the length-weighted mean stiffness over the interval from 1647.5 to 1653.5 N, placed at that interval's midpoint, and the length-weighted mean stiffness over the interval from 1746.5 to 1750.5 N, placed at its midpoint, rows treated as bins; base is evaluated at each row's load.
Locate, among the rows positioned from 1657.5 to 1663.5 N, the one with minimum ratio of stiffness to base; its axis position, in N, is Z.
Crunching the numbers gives 1661 N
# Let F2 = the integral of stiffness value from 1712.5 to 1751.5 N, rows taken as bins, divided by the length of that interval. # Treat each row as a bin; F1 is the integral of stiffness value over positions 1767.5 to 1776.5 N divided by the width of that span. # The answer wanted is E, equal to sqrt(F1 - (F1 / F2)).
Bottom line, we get 4.54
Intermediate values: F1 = 21.8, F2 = 18.7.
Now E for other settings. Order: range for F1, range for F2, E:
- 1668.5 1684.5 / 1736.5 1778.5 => 4.09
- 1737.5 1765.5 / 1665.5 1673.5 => 4.28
